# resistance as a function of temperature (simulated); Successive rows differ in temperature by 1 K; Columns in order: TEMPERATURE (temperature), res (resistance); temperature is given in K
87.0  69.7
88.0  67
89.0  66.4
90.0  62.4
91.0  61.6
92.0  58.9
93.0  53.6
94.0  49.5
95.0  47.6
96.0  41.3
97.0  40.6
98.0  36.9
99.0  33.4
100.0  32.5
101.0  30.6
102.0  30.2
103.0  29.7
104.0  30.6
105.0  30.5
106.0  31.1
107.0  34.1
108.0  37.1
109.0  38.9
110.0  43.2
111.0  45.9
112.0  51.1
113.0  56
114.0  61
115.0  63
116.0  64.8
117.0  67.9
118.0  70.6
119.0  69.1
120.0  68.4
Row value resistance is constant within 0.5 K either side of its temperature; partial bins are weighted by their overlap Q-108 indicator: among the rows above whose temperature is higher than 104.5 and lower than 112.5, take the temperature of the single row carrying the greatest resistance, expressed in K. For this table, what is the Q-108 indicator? 112.0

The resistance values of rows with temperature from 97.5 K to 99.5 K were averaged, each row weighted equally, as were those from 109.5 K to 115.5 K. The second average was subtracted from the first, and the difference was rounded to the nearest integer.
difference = -18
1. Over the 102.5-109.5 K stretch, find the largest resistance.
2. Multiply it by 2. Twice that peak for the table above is 78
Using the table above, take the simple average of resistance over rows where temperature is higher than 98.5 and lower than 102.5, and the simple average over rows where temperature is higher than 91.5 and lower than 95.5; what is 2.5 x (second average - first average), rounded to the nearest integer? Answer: 52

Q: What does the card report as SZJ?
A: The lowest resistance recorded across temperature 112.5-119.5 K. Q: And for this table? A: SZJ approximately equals 56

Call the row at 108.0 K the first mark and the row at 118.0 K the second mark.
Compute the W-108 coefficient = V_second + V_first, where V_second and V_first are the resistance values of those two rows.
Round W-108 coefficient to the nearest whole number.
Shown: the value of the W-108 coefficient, 108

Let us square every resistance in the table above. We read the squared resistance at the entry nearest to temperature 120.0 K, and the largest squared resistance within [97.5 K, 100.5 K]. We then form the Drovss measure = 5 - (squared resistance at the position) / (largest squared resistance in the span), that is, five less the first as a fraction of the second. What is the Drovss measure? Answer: 1.6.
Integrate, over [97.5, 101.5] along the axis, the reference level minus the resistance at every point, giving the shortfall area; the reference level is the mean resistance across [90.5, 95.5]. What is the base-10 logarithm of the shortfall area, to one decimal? 1.9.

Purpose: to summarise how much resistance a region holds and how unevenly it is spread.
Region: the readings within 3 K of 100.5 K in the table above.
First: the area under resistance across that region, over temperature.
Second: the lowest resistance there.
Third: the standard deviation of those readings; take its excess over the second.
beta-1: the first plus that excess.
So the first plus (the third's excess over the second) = 166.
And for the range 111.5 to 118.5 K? 390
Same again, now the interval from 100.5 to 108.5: 227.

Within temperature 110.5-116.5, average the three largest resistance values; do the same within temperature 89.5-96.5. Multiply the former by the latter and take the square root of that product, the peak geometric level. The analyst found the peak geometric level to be 62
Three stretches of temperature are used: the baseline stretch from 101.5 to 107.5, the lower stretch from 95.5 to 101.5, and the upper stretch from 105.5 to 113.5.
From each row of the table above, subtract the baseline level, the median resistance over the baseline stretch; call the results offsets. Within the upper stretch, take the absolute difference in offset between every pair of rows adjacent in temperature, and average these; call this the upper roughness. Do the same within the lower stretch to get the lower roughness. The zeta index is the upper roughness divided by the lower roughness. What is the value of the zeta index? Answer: 1.7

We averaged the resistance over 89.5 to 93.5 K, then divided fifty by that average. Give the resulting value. 0.8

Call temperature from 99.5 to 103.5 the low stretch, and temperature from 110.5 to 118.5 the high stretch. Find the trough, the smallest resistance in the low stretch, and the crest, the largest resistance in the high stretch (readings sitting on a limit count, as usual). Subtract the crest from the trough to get -41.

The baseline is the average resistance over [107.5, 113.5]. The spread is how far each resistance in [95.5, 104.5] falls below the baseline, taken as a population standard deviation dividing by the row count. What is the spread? 4.3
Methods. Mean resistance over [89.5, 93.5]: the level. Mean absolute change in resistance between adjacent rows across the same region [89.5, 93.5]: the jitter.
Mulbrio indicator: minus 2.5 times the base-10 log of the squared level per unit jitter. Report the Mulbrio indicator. -7.7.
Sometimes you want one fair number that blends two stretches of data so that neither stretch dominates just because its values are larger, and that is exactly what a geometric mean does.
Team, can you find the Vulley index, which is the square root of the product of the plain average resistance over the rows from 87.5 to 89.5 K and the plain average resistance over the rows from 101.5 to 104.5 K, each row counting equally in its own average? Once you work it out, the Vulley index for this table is 45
